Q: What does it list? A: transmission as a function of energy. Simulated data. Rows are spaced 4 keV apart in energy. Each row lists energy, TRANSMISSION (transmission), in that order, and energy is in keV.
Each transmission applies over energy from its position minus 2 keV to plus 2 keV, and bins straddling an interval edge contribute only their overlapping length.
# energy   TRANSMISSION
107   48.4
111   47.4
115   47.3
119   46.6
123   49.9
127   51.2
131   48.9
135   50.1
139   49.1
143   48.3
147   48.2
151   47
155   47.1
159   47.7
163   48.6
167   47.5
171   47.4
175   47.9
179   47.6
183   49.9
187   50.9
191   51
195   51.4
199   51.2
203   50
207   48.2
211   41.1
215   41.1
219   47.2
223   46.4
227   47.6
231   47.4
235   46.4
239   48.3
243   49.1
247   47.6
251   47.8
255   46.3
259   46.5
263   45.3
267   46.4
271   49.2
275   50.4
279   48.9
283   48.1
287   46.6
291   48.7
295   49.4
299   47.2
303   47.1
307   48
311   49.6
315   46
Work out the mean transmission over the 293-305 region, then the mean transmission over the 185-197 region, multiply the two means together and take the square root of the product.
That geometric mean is 49.5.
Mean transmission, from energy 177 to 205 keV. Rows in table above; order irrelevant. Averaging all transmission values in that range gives 50.3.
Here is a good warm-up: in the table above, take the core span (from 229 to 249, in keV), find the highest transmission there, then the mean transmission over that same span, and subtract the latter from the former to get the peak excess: 1.34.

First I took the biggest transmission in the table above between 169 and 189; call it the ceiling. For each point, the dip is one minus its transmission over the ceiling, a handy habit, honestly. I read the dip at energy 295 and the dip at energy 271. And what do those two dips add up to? 0.06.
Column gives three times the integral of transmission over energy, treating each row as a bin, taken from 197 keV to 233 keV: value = 5042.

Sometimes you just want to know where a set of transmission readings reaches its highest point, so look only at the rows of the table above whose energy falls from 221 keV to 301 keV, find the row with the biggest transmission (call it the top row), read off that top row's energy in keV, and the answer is 275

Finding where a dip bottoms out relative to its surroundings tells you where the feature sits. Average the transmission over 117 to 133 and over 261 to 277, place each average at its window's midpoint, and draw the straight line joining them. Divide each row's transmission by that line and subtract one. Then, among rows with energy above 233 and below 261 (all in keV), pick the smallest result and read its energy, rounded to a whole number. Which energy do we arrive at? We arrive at 235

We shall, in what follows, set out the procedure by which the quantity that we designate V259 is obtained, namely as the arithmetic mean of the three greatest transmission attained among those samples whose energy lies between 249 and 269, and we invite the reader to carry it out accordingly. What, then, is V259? 46.9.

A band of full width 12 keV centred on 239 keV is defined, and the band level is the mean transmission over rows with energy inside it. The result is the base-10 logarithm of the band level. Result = 1.681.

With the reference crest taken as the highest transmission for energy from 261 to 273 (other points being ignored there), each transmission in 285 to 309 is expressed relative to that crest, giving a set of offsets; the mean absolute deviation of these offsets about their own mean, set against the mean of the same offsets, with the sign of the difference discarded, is 2.2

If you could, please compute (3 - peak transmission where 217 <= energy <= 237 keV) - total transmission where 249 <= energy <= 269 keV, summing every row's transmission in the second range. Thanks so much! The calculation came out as -277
